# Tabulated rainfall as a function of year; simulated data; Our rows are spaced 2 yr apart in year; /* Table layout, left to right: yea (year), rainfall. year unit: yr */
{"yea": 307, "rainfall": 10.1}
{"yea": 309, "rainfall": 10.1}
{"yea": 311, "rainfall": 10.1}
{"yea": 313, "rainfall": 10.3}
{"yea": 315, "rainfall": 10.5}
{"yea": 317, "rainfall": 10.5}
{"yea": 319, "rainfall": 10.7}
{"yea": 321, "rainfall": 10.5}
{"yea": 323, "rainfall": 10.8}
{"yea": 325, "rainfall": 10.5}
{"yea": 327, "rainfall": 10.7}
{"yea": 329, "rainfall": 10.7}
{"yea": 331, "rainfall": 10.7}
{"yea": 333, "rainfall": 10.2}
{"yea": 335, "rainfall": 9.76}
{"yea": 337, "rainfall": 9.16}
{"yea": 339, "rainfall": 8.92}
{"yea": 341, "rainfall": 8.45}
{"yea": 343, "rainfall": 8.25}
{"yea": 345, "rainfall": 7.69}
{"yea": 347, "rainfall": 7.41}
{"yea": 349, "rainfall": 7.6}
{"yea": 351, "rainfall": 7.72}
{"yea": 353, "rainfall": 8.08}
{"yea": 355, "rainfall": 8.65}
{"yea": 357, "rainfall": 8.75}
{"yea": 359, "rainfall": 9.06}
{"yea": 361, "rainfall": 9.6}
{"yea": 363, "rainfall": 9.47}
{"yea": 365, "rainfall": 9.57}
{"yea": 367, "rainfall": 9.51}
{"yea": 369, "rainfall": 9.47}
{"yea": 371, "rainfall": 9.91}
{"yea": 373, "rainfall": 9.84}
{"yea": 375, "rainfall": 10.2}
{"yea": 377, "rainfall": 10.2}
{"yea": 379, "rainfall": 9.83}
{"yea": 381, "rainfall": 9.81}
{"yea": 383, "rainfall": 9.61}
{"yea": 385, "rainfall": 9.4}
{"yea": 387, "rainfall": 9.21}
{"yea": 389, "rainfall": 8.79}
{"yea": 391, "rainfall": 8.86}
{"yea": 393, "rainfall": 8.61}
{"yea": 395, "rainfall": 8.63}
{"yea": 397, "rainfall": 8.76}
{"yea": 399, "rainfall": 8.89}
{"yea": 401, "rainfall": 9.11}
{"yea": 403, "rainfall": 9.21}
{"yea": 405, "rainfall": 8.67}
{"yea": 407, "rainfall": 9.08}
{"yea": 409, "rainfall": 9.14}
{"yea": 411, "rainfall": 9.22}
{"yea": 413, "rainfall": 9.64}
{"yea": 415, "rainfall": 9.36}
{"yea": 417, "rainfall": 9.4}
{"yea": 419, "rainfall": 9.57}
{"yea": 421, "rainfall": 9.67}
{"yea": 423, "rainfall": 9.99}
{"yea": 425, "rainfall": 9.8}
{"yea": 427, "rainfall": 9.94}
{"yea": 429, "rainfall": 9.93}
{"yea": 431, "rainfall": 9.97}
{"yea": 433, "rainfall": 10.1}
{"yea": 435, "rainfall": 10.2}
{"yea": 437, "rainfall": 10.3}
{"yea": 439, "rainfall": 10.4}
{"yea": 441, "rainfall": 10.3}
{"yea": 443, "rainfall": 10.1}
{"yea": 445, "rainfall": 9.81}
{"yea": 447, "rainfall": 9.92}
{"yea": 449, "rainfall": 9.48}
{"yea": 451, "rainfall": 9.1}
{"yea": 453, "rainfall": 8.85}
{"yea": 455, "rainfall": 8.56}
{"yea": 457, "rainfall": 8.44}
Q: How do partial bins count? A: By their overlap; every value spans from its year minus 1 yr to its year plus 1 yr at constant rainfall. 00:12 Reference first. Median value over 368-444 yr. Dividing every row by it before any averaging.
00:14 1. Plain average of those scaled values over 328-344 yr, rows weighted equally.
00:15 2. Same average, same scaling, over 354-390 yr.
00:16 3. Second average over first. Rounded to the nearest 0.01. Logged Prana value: 1.00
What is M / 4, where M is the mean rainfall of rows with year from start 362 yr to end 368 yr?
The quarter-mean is 2.38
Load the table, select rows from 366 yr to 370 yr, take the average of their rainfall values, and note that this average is 9.5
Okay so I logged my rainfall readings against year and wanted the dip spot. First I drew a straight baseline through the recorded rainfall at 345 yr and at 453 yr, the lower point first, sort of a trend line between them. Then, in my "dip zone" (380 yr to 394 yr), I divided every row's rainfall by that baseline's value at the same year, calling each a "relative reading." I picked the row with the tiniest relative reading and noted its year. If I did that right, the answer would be 393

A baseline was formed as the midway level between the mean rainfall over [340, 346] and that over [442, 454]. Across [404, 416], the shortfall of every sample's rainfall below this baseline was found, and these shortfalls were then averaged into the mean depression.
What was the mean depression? -0.3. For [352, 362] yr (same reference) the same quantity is 0.0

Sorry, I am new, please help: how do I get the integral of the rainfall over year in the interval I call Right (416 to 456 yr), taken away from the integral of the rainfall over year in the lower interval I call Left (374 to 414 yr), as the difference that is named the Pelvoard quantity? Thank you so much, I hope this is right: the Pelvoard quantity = -21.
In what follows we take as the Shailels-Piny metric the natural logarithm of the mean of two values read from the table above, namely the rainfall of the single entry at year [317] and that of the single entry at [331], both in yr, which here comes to 2.36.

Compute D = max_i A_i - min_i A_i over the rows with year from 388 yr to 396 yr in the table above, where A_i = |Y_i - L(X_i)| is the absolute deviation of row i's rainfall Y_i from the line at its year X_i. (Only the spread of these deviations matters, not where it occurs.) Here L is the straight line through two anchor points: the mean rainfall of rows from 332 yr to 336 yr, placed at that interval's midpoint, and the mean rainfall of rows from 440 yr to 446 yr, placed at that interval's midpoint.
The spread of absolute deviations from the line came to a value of 0.3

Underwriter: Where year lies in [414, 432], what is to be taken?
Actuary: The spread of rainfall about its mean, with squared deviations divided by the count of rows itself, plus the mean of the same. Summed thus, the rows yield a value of 10.0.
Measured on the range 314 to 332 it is 10.7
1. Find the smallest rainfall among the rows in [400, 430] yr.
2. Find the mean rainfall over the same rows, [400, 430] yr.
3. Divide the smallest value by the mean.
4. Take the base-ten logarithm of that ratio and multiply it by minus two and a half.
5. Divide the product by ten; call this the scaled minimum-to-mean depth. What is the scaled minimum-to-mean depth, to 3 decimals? 0.009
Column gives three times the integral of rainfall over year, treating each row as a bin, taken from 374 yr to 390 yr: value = 462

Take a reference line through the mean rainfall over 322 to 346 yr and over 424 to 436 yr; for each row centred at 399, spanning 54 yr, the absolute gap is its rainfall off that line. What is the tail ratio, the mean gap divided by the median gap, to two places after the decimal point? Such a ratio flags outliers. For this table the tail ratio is 1.03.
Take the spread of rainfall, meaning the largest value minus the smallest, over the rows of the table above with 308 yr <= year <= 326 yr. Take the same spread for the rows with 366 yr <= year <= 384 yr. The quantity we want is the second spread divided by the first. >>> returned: 1.0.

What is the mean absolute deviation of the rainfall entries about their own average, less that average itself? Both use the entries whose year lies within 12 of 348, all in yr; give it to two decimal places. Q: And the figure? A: -7.79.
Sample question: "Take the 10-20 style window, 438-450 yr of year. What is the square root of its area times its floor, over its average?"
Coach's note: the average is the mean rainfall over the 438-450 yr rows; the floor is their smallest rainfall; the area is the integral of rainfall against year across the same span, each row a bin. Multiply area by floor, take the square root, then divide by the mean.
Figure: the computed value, 3.37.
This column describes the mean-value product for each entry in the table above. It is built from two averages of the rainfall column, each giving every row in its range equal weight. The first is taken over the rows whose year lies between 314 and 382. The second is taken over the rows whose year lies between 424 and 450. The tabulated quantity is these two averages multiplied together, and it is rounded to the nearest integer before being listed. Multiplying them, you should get 95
